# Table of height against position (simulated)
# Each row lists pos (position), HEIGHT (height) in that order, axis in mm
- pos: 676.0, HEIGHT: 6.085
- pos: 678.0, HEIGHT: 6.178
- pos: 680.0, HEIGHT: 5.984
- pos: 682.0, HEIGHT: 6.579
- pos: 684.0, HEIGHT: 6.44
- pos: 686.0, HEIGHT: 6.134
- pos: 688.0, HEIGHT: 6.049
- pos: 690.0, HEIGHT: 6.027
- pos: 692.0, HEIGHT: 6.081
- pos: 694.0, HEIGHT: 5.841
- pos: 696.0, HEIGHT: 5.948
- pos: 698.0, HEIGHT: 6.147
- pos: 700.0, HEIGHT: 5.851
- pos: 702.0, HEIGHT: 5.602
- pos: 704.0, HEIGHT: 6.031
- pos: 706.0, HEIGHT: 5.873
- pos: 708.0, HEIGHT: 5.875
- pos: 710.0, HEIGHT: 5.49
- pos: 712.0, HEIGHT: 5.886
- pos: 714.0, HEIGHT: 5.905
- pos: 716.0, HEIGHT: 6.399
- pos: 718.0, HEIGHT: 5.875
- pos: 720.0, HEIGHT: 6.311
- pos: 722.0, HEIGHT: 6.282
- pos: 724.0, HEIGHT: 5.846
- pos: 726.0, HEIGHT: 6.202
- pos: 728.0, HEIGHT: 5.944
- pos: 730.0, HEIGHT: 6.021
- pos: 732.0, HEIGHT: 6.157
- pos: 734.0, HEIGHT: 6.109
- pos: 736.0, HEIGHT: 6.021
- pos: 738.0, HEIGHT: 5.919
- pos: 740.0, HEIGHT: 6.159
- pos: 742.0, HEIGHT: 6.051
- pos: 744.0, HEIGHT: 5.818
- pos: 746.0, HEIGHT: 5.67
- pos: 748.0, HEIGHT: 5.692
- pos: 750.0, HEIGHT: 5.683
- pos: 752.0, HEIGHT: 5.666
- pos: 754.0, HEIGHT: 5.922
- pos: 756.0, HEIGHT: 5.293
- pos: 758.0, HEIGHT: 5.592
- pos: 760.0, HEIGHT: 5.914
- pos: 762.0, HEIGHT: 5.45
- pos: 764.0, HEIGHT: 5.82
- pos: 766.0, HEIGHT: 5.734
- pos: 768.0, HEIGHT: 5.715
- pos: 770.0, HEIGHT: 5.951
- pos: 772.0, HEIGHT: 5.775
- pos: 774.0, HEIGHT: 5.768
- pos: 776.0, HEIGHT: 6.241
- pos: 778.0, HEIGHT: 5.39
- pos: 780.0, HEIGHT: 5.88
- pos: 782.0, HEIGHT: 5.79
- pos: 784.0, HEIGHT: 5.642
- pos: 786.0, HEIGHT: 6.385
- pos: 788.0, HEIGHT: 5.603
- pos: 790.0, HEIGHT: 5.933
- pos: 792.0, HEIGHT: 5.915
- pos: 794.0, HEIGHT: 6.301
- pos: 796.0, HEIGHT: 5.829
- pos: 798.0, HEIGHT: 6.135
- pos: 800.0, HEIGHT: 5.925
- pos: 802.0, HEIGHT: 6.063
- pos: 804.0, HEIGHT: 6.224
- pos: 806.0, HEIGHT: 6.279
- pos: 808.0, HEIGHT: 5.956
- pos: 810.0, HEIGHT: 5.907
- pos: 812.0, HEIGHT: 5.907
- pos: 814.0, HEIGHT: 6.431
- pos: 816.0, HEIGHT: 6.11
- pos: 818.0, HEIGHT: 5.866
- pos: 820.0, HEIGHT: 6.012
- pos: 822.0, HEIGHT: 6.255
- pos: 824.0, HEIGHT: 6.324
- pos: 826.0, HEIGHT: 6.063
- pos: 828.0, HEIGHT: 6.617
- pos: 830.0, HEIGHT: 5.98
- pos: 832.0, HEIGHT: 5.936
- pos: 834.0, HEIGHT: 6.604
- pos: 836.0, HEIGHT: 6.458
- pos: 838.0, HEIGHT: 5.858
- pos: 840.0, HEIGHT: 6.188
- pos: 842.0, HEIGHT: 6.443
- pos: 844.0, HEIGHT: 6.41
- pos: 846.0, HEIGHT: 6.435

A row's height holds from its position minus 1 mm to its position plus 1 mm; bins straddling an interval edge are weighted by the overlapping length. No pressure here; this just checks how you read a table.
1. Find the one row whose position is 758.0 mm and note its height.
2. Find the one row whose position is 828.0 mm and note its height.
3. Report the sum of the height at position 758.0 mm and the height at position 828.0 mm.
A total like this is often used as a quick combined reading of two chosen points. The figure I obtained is 12.2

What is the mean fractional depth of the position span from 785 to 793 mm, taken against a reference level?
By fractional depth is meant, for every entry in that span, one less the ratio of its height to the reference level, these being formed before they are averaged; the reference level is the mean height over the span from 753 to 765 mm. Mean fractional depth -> -0.052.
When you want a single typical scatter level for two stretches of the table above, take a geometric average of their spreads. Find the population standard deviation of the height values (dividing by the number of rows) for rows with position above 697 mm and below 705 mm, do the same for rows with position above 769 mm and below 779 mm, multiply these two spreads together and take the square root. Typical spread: 0.239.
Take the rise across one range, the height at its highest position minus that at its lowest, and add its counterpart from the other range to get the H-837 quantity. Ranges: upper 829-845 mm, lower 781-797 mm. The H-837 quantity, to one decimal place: 0.5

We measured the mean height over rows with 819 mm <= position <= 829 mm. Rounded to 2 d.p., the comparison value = 6.25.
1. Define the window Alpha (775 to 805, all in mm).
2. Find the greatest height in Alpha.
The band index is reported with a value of 6.385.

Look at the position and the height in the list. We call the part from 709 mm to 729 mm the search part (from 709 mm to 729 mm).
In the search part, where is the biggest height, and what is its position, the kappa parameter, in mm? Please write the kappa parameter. 716.0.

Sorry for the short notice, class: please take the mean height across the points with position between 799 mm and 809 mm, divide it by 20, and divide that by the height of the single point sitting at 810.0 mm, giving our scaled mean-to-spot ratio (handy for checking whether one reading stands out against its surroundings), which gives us 0.0515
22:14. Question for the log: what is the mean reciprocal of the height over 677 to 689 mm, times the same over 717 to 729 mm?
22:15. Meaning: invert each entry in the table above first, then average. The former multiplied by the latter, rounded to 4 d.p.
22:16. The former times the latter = 0.0265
